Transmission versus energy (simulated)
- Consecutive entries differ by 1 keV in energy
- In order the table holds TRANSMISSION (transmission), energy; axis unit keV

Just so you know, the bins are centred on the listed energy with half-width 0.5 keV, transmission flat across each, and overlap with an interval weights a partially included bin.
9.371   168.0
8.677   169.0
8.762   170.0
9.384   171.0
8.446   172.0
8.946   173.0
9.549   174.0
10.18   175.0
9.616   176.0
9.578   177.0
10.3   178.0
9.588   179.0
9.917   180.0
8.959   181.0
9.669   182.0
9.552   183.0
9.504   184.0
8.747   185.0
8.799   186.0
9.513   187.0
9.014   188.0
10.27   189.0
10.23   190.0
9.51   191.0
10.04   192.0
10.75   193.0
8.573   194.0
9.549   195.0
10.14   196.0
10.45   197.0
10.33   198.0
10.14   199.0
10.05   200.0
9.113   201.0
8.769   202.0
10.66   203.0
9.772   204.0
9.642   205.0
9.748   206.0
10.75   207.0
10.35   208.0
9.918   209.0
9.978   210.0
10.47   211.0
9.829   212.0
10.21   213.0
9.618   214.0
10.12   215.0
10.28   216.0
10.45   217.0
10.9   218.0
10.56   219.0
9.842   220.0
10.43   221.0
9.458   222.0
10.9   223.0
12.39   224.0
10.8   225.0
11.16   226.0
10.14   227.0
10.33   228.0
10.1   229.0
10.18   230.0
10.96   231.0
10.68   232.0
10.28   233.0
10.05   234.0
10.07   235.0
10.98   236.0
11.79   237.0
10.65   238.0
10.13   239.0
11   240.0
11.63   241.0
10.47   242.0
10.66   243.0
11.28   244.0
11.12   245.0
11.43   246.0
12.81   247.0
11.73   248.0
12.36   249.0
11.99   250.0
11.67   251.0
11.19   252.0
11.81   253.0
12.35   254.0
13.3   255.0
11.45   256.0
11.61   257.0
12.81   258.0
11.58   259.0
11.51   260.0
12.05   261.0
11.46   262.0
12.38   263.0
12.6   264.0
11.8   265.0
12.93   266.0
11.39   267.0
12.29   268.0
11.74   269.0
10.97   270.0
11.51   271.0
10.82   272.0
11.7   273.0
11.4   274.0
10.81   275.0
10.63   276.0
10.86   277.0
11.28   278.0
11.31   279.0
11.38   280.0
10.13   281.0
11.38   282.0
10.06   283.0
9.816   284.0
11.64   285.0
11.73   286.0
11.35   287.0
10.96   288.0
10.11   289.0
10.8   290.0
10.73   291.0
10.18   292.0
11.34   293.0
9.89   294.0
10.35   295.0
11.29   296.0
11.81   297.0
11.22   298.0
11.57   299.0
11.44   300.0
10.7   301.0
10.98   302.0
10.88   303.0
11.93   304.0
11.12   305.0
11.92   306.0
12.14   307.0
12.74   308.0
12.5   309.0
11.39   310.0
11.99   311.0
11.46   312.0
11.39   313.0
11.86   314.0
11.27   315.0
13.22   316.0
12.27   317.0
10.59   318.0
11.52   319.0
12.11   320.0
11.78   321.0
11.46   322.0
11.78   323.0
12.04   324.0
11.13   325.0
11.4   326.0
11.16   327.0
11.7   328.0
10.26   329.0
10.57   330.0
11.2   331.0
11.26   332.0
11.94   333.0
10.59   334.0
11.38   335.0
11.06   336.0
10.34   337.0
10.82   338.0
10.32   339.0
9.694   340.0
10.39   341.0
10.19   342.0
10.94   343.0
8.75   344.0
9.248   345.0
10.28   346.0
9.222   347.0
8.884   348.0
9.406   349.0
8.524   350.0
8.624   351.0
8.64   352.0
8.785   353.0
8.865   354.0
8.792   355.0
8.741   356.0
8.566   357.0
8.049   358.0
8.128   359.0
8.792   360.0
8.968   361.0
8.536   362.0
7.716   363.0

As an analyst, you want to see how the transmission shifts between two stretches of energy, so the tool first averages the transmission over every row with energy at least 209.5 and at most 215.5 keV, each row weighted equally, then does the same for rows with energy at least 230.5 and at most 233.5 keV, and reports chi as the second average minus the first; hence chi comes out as 0.60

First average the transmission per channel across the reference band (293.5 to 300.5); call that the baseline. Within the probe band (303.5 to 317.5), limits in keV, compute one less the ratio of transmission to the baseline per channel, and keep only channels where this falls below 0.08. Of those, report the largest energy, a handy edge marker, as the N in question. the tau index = 317.0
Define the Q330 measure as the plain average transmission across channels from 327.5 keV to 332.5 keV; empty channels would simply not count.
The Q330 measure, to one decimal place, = 11.0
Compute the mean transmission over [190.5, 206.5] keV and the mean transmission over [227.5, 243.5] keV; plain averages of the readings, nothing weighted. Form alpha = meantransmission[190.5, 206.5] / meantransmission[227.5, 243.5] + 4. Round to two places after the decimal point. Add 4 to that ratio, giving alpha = 4.93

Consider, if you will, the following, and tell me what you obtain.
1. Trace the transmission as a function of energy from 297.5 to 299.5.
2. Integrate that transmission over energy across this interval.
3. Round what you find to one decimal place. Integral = 22.8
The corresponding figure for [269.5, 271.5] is 22.5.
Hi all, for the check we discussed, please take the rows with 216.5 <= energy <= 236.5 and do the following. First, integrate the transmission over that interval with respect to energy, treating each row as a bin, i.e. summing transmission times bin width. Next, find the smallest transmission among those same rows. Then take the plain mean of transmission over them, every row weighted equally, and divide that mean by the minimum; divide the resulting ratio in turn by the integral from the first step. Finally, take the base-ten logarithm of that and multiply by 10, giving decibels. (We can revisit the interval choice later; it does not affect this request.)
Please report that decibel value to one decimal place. -22.8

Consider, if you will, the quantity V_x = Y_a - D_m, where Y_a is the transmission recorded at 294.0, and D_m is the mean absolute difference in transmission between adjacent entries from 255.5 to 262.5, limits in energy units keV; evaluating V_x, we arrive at 9.3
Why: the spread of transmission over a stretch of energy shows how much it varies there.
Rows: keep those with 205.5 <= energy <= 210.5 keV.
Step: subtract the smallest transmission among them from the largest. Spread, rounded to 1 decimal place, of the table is 1.0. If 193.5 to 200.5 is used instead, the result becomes 1.9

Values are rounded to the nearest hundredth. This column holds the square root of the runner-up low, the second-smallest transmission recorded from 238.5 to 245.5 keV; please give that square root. 3.24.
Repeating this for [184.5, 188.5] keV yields 2.97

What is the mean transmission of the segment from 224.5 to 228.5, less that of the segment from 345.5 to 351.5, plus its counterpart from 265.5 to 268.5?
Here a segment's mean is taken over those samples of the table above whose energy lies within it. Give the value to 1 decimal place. 13.7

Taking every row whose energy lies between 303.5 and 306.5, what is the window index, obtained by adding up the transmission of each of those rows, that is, 35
